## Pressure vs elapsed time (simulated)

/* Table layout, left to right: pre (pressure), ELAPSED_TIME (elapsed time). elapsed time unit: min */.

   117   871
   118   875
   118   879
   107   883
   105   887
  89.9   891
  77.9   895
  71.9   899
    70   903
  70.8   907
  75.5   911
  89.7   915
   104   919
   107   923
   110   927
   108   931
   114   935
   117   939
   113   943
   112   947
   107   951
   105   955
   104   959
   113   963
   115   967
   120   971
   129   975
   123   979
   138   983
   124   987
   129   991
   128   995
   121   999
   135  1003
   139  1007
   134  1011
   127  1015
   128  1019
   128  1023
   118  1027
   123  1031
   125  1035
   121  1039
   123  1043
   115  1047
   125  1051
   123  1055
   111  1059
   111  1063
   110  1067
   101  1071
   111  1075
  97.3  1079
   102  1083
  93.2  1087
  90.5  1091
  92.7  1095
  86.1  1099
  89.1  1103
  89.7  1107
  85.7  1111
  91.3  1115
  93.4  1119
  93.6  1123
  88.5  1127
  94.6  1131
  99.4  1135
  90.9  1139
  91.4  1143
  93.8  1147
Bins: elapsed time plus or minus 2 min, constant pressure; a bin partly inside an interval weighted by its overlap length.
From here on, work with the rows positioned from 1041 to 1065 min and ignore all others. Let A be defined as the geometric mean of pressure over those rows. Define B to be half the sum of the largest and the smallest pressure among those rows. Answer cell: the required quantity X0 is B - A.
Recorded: 0.1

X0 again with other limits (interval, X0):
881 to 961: -3.0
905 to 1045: -10.5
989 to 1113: 0.2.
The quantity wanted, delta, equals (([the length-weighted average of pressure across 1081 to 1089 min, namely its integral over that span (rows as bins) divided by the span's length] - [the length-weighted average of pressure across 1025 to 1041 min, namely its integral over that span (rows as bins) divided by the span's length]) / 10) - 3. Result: -5.4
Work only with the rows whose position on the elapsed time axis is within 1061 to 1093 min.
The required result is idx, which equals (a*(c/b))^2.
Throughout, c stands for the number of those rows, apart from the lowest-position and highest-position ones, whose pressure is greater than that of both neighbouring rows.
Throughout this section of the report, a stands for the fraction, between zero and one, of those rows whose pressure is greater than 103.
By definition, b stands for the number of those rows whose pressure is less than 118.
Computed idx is 0.009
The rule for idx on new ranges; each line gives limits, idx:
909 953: 0.022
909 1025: 0.139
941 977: 0.000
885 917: 0.000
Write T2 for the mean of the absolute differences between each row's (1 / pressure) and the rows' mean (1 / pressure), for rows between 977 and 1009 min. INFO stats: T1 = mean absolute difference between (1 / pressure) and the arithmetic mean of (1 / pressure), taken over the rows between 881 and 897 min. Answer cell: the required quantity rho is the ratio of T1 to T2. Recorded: 3.8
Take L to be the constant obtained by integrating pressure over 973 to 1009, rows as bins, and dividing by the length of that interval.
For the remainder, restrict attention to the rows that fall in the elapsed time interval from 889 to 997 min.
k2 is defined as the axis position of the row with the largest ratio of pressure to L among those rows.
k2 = 983 min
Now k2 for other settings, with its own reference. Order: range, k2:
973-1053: 1007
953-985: 983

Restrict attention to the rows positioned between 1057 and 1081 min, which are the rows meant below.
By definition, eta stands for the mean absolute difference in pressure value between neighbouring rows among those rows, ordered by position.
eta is 7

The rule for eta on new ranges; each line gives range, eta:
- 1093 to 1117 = 4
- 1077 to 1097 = 5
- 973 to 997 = 8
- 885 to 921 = 9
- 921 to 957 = 3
